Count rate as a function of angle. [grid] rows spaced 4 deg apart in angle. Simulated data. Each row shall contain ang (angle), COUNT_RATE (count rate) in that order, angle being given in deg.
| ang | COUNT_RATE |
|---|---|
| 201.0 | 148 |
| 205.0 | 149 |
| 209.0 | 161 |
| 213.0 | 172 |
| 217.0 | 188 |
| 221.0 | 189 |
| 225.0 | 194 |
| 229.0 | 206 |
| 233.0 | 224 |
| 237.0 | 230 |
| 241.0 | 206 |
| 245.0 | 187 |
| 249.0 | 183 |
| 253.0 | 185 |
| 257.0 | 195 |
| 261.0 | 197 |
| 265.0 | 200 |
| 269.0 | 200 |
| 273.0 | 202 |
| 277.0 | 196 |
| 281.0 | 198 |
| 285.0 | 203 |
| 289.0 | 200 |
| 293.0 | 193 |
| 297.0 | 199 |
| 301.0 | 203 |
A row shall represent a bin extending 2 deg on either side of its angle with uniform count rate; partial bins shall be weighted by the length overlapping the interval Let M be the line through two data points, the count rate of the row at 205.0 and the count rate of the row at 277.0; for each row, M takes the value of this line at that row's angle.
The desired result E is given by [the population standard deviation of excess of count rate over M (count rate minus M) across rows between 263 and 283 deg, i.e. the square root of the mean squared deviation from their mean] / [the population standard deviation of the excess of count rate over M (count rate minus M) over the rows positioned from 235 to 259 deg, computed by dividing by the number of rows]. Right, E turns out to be 0.3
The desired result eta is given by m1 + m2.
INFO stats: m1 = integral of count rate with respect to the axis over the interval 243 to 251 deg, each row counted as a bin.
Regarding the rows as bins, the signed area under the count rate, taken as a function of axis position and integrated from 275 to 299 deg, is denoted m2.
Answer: 6236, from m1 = 1480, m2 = 4756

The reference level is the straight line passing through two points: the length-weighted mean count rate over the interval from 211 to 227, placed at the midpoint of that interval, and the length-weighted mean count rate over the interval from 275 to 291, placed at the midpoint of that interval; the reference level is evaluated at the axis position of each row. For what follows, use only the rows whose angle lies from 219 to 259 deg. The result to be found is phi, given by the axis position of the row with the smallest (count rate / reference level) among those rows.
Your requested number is 249.0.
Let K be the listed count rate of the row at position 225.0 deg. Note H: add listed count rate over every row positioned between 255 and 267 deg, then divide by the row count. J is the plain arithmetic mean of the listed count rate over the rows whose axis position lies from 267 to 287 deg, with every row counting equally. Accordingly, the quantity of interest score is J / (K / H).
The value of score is 203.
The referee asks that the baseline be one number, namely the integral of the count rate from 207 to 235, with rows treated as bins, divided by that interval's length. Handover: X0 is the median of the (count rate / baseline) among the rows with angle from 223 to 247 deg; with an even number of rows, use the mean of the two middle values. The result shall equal 1.08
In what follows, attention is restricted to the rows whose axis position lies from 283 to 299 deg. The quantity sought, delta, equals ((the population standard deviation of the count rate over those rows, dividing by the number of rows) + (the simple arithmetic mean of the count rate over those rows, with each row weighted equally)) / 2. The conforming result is 101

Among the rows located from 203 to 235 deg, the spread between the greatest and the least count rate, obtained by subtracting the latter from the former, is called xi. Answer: 75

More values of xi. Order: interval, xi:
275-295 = 10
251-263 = 12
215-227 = 6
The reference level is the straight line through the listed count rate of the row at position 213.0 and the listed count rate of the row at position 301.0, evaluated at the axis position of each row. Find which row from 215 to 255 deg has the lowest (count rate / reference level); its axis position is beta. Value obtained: 249.0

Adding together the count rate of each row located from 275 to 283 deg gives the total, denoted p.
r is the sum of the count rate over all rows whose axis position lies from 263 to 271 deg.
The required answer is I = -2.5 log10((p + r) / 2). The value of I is -6.497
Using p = 394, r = 400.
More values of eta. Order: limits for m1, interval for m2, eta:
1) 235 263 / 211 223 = 7728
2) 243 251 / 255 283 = 7032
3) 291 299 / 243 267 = 6156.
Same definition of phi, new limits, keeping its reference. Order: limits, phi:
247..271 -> 249.0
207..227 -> 209.0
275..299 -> 293.0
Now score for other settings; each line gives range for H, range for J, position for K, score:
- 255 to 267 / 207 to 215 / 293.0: 170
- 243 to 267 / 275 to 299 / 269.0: 189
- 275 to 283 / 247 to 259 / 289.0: 185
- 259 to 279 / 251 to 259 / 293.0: 196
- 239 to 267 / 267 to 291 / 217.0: 205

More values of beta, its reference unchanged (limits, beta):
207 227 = 209.0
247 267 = 249.0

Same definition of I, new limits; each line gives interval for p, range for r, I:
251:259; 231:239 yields -6.550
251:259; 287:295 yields -6.468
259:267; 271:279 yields -6.498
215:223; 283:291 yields -6.478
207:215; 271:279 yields -6.407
